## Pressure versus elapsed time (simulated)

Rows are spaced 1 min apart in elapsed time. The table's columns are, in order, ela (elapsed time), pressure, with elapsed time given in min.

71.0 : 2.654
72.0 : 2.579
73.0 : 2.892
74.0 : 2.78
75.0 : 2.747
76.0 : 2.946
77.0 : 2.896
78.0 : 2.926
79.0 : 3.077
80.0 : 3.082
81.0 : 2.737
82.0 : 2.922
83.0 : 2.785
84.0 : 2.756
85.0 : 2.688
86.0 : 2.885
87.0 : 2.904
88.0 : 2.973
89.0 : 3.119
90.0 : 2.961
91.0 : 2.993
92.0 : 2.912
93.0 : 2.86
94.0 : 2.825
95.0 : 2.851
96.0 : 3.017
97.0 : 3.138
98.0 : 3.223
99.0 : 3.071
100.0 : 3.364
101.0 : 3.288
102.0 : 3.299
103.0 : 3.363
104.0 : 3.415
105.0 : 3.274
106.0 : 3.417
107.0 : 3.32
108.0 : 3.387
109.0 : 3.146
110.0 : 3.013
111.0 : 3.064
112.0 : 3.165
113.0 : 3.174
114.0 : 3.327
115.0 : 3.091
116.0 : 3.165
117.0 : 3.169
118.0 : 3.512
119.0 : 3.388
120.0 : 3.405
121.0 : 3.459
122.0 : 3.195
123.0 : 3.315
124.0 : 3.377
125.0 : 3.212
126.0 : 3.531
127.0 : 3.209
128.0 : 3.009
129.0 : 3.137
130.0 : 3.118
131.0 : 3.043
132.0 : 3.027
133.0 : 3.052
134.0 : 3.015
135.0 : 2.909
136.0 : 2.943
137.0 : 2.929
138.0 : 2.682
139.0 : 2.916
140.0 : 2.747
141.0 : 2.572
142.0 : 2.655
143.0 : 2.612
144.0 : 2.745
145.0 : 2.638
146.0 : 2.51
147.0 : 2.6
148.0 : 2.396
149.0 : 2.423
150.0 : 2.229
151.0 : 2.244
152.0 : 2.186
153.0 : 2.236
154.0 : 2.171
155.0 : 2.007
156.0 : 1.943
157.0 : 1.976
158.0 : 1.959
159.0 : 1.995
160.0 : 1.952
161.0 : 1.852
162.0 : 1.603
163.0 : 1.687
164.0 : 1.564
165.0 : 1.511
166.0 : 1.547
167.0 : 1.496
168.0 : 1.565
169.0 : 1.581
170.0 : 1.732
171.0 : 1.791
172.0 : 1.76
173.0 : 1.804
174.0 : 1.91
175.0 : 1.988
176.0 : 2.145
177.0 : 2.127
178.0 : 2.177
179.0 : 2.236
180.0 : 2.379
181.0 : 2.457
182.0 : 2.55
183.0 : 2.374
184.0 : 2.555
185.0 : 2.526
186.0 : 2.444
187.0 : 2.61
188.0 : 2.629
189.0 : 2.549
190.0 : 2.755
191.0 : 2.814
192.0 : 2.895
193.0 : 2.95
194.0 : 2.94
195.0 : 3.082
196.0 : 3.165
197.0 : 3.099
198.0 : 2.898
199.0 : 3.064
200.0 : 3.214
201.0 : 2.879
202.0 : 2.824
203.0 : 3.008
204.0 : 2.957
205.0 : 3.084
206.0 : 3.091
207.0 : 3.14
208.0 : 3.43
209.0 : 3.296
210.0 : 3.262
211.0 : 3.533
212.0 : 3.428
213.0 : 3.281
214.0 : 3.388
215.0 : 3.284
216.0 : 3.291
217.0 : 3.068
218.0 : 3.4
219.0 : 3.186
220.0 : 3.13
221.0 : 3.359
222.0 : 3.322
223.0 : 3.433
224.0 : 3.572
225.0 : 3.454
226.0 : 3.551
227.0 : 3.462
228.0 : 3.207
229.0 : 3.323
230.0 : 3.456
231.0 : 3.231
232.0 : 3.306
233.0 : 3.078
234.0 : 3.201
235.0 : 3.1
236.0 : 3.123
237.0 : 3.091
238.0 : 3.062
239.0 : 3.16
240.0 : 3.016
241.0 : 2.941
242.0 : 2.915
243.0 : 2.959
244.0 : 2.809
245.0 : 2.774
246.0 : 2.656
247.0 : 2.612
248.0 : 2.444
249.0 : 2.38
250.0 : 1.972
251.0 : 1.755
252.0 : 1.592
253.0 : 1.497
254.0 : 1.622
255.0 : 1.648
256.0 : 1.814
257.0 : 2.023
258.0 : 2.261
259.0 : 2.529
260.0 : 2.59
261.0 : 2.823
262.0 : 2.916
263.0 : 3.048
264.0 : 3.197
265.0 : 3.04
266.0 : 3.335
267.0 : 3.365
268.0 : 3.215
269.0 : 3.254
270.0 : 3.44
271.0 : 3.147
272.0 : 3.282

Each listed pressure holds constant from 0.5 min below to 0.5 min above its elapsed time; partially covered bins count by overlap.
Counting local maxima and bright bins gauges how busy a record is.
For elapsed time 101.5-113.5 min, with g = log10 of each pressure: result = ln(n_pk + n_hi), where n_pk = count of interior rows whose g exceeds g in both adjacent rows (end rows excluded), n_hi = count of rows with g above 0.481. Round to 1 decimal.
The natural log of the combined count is 2.6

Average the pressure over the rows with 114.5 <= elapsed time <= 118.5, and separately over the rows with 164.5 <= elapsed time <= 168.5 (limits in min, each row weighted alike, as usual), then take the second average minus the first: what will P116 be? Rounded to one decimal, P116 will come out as -1.7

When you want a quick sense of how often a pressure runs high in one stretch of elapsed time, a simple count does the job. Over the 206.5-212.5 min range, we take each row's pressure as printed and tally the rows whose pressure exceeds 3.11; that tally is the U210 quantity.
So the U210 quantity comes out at 6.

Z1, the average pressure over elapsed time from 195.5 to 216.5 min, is 3.17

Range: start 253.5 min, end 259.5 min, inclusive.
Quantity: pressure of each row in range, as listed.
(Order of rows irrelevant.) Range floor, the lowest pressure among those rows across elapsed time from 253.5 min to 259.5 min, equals 1.622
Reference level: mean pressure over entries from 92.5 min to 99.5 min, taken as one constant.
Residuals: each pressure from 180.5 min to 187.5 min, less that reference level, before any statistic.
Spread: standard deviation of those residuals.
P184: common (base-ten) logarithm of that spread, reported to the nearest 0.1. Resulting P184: -1.1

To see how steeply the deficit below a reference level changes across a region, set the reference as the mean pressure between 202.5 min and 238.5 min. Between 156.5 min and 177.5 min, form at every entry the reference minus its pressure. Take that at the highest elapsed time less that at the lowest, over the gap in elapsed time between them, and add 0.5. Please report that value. 0.49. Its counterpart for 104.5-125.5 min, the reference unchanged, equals 0.50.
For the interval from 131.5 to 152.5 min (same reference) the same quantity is 0.54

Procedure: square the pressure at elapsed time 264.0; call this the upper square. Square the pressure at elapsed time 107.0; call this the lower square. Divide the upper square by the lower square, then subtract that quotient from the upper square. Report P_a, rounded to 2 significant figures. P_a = 9.3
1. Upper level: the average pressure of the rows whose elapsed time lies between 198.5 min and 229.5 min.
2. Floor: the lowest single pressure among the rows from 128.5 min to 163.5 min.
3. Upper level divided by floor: 2.03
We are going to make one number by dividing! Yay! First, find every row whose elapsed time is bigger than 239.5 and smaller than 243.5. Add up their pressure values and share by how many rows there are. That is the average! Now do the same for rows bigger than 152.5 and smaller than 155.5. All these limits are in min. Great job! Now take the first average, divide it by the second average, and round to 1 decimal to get 1.4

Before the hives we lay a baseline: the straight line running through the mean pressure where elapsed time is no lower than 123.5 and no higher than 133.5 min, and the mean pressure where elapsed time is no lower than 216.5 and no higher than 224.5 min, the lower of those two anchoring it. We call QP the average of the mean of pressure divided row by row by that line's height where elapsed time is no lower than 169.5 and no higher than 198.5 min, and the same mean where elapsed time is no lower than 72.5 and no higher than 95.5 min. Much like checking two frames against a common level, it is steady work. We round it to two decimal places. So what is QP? 0.84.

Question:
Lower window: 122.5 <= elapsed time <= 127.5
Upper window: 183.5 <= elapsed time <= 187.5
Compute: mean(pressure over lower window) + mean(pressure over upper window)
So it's 5.9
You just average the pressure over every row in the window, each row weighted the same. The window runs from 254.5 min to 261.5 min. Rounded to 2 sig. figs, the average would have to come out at 2.2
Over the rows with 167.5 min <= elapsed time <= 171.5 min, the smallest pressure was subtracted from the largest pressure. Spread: 0.23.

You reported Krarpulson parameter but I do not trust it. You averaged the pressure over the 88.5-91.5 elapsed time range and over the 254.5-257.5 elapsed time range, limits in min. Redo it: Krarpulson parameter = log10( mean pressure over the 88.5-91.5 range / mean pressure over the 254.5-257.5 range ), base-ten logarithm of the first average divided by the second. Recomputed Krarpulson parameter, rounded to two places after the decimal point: 0.22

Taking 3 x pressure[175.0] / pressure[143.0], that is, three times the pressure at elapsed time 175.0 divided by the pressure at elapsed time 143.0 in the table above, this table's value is 2.3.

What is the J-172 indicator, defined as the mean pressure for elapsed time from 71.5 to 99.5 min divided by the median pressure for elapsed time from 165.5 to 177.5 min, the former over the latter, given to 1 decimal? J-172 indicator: 1.6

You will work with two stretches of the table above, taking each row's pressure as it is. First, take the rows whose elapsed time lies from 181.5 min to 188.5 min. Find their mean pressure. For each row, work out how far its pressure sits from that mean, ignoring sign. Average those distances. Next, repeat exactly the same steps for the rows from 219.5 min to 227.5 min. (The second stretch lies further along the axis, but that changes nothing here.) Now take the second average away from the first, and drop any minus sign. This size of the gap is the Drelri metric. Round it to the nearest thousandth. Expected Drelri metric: 0.037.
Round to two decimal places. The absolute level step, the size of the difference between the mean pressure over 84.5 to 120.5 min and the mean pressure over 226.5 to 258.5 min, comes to 0.47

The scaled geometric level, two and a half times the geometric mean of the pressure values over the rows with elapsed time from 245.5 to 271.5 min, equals 6.2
